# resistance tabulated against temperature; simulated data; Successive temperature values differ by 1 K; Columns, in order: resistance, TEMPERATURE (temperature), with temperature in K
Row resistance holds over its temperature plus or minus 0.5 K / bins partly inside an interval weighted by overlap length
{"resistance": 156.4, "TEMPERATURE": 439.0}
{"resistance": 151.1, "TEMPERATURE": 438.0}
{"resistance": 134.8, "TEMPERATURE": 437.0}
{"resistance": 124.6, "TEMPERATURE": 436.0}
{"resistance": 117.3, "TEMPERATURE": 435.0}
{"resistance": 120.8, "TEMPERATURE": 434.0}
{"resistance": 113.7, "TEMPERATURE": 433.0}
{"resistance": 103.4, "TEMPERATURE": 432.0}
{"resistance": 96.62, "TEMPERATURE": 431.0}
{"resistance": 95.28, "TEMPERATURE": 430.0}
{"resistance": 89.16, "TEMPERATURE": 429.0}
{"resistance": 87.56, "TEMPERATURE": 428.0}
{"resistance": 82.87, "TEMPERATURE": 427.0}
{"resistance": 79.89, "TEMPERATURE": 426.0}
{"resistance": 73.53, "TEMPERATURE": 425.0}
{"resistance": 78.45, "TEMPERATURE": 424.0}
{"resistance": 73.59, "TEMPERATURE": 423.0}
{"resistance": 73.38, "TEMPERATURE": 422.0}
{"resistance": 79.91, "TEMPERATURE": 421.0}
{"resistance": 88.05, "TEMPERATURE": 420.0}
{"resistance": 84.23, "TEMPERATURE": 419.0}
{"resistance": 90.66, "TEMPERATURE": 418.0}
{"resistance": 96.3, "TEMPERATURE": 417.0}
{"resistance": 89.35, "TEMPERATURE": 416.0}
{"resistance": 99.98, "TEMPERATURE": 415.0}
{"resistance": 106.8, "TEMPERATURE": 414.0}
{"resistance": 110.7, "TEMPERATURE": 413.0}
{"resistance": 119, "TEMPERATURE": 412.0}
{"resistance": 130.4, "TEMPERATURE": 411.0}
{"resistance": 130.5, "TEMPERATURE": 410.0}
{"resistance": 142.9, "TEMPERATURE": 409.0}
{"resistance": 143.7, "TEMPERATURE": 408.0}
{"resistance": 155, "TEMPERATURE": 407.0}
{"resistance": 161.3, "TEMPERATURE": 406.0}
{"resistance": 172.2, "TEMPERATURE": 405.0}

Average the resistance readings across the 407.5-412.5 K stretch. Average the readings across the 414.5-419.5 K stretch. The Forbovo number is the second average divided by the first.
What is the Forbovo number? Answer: 0.69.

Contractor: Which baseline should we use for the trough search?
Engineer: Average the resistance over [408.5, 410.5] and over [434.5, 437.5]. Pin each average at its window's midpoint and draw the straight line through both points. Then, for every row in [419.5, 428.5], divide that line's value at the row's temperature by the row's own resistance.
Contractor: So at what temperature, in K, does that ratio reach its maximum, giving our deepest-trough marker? 422.0 K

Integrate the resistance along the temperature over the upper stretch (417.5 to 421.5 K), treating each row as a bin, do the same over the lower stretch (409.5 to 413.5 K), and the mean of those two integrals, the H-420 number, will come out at 417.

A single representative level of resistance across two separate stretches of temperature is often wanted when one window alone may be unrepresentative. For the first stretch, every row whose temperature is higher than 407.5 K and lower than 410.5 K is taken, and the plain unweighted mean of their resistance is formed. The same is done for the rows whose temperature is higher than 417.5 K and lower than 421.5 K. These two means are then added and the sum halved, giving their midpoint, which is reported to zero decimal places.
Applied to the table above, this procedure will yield 112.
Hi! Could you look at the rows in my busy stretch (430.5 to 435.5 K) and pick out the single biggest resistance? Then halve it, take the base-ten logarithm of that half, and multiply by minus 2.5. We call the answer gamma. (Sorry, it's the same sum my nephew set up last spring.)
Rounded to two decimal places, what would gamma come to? -4.45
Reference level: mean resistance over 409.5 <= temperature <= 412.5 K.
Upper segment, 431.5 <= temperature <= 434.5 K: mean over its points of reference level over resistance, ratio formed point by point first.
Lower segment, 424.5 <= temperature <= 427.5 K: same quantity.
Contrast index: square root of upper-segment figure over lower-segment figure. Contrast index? 0.84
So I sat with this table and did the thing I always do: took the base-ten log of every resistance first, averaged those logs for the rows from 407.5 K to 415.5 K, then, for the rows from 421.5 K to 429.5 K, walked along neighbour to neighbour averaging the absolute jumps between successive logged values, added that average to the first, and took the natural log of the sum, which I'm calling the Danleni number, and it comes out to 0.75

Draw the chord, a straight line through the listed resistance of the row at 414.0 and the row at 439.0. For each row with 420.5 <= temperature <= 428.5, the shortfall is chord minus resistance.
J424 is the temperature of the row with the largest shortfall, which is 425.0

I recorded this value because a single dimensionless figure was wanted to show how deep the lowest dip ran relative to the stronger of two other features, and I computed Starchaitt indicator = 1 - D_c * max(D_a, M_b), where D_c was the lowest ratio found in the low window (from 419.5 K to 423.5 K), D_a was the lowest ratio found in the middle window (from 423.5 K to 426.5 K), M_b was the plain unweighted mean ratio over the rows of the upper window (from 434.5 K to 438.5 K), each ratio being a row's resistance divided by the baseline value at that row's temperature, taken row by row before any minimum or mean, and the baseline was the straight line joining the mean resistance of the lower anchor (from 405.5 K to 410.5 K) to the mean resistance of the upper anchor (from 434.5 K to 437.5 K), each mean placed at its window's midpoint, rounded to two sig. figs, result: 0.43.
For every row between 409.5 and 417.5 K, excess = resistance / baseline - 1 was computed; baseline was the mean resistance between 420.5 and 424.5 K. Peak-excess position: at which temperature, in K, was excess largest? 410.0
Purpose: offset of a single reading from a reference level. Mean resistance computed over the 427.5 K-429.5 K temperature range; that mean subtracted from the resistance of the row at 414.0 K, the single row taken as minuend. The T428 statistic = 18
